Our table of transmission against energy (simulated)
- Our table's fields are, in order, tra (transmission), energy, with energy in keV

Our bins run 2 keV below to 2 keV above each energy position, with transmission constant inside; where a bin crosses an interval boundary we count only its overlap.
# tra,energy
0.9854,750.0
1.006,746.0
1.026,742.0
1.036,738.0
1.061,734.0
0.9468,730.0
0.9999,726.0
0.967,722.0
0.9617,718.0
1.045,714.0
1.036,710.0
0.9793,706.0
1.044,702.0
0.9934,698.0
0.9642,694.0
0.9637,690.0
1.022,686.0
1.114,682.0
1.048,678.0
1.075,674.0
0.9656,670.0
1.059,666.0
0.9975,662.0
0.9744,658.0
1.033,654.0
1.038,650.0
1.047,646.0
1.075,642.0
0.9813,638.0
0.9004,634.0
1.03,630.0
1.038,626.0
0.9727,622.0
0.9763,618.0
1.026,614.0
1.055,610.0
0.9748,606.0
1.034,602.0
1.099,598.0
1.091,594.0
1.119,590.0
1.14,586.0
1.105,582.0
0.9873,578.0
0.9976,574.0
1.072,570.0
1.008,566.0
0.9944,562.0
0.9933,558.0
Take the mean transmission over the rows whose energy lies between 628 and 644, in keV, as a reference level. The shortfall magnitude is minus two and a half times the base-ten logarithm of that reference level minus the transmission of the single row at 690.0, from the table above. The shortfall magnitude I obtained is 3.7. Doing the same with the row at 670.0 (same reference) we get 3.8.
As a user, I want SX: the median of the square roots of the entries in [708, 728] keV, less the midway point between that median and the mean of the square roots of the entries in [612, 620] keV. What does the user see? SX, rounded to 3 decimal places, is 0.000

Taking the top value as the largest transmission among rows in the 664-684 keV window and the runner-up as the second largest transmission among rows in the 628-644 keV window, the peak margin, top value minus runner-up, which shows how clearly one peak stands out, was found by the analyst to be 0.08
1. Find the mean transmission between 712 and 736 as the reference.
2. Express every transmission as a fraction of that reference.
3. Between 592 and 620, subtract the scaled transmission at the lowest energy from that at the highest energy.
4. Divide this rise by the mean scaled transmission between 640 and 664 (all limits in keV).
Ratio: -0.11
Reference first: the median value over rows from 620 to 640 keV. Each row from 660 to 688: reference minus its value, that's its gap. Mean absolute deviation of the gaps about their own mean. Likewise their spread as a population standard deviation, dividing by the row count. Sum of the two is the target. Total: 0.08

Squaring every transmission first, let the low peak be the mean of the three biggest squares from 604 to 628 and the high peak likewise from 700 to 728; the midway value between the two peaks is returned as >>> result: 1.08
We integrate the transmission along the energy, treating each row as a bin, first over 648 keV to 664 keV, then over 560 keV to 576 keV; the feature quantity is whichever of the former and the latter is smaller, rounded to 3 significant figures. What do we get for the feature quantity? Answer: 16.2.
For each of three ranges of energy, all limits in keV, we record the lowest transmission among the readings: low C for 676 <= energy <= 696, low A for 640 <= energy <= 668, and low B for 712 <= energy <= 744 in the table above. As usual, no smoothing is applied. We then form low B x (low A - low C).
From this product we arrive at 0.010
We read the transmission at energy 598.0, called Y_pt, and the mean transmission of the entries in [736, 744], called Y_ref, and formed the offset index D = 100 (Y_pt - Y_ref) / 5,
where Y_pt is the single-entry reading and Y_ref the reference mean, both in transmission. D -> 1.36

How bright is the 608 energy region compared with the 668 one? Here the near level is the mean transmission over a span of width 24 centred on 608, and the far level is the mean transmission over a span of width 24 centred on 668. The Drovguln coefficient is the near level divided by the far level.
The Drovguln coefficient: 1.01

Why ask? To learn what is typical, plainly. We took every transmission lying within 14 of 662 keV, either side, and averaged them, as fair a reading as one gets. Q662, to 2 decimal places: 1.02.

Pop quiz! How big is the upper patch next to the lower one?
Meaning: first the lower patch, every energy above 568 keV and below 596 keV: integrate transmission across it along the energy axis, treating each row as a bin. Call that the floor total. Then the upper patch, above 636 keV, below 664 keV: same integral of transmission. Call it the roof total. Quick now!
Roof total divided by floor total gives 1.0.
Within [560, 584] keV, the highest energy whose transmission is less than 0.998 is 578.0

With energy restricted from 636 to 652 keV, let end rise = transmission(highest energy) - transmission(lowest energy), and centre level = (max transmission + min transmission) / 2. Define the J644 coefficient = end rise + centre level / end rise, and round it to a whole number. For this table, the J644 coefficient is 18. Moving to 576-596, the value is 10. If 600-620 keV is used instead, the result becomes -18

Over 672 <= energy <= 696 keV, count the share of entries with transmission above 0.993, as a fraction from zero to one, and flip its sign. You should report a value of -0.67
